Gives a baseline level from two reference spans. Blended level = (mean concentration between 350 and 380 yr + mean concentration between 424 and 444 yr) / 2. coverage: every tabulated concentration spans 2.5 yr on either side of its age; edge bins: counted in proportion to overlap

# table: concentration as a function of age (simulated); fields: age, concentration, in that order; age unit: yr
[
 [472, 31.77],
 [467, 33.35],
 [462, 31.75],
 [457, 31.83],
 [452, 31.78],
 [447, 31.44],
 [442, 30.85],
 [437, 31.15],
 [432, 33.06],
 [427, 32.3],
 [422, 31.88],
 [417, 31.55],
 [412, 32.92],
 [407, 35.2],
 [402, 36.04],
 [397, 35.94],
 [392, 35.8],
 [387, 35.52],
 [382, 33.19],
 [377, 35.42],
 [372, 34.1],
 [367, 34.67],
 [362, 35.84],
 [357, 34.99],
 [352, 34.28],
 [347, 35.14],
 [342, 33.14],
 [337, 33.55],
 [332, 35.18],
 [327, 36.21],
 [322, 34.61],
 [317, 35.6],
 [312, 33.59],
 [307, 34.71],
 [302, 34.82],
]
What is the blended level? 33.4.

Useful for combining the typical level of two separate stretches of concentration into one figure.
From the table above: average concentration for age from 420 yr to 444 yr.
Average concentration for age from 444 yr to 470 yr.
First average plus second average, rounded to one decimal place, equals 63.9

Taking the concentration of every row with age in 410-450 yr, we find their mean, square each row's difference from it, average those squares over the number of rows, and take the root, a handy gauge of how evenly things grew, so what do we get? 0.75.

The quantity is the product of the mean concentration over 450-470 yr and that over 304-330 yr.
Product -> 1124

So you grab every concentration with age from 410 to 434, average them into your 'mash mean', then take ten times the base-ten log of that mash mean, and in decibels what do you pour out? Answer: 15.1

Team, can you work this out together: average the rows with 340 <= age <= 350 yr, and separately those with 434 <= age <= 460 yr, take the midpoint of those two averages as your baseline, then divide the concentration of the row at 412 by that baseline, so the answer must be 1.00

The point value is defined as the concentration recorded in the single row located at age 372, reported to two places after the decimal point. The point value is 34.10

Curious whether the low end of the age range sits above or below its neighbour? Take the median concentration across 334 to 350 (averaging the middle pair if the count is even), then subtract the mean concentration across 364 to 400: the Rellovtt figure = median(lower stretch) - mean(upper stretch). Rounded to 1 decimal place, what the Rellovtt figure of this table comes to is -1.4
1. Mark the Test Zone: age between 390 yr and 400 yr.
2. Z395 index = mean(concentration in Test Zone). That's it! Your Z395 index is 35.9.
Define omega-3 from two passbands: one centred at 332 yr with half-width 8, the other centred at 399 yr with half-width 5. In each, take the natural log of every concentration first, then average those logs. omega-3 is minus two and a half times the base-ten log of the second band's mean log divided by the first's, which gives -0.009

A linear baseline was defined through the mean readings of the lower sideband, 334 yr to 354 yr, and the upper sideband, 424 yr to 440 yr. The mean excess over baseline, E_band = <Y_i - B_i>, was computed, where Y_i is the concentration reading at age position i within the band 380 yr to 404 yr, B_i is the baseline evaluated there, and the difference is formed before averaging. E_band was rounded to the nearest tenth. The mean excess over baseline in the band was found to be 2.3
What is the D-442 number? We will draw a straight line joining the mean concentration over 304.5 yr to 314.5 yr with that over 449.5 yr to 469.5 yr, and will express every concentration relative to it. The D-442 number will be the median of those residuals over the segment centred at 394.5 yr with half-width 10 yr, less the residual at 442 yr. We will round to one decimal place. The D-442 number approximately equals 4.4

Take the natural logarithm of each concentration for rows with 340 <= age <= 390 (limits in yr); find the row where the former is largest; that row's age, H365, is 362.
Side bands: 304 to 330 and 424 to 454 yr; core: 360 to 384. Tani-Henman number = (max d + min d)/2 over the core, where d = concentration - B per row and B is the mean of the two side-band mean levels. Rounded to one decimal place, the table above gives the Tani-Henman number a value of 1.2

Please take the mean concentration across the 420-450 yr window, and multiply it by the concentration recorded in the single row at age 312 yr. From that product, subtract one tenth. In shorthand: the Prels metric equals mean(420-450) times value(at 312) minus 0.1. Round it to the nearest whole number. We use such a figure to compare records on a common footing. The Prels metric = 1067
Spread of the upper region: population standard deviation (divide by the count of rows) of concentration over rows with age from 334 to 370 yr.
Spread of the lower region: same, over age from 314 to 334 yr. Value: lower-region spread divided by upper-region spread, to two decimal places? 0.67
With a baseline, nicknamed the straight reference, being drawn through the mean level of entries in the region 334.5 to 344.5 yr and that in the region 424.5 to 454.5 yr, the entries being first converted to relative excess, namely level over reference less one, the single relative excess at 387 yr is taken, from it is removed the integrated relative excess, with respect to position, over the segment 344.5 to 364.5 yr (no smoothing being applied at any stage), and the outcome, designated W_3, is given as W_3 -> -1.09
